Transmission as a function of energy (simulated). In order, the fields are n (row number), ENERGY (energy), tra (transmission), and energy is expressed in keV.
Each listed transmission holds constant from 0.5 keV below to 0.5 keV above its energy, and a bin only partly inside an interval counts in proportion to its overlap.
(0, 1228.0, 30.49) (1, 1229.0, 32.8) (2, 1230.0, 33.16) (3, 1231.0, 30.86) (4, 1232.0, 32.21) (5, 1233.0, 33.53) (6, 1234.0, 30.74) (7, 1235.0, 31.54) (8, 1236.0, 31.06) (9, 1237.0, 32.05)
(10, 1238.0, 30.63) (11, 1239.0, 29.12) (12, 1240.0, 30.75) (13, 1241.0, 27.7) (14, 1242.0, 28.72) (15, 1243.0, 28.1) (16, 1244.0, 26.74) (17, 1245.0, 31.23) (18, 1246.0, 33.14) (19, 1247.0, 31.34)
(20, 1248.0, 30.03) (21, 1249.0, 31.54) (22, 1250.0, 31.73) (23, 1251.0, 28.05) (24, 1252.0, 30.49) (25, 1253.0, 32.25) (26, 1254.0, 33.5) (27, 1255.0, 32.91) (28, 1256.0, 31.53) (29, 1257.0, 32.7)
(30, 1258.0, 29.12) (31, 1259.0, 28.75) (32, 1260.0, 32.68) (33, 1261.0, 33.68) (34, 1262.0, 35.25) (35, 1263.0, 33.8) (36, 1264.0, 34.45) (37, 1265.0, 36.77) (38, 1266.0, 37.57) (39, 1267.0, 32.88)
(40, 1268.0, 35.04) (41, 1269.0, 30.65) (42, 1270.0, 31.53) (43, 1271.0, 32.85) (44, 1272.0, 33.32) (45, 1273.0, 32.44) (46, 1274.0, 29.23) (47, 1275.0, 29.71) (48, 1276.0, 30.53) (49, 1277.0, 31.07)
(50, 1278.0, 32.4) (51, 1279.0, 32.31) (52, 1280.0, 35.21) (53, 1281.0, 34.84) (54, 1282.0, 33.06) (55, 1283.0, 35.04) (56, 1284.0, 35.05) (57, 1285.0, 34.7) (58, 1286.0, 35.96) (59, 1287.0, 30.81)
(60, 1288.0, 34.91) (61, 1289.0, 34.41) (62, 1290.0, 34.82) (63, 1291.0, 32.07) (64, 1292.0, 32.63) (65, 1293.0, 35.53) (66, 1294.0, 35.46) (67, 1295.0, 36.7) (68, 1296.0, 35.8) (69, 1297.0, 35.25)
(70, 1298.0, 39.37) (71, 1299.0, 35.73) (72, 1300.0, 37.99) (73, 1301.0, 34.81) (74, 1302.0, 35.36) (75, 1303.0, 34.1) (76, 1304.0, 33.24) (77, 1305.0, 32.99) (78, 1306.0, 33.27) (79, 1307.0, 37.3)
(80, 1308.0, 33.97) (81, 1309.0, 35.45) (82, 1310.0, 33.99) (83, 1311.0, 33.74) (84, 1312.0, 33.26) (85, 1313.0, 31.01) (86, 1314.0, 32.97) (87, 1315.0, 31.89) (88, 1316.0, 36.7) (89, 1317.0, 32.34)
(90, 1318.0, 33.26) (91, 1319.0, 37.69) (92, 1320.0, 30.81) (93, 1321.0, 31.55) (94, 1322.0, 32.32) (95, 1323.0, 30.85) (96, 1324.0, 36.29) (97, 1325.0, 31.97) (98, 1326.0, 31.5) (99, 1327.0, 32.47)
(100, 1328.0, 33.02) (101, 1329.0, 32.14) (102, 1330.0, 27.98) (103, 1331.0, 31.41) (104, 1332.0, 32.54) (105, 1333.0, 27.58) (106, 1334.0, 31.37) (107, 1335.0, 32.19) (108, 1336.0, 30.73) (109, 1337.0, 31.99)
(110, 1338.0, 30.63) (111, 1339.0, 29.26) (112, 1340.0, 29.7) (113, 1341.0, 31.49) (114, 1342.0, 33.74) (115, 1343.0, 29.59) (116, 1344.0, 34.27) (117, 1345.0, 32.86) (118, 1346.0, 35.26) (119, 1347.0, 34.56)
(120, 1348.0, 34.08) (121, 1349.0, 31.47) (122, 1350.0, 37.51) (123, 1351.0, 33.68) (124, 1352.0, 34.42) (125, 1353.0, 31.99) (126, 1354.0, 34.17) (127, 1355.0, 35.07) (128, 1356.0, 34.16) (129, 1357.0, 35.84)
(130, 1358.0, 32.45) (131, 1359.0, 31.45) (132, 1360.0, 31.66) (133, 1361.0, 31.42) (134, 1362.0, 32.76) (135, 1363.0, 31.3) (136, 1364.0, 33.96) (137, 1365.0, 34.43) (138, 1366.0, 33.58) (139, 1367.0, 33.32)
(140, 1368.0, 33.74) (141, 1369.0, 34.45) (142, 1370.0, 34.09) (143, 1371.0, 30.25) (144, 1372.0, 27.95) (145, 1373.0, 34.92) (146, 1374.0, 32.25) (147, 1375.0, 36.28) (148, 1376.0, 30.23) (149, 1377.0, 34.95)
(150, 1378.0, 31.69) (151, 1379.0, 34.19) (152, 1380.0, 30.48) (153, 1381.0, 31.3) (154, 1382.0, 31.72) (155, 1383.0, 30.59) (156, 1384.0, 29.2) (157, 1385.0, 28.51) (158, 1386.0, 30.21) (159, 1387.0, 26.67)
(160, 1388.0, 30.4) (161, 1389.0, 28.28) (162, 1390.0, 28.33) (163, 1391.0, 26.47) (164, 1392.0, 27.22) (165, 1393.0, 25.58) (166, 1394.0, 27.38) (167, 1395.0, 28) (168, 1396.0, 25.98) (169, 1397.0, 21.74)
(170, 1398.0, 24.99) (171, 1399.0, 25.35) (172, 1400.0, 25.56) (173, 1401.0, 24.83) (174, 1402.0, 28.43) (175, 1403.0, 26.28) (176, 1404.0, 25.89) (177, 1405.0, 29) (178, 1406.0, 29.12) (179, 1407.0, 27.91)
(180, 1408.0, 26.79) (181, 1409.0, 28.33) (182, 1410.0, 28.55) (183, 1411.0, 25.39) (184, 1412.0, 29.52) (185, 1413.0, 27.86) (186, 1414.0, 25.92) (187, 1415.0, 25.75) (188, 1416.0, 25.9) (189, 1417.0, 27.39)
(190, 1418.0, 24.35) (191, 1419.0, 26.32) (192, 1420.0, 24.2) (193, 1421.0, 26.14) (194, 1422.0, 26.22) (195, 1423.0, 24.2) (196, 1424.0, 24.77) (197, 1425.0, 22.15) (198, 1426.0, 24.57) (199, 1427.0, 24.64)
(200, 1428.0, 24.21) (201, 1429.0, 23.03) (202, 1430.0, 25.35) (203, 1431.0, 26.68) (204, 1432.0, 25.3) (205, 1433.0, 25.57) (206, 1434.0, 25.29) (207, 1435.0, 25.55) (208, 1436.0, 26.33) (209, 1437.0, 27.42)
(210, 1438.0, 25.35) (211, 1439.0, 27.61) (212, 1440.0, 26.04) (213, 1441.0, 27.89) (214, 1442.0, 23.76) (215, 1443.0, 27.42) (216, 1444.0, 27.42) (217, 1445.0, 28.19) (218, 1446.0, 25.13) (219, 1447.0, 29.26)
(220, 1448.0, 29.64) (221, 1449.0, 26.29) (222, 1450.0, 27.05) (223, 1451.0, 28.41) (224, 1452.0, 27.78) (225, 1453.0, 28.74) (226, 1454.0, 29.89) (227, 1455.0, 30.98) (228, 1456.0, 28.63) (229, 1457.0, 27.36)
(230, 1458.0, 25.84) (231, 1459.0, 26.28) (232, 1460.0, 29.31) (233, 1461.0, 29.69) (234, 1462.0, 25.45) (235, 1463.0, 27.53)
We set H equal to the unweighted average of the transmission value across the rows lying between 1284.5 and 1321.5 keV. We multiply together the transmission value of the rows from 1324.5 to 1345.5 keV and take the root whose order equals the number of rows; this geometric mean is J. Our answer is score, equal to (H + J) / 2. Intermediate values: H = 34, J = 31.3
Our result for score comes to 32.8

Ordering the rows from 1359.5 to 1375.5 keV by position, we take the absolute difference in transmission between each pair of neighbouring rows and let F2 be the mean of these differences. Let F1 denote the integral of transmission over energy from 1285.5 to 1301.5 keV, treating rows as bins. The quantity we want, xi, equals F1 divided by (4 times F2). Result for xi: 74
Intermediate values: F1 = 562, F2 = 1.91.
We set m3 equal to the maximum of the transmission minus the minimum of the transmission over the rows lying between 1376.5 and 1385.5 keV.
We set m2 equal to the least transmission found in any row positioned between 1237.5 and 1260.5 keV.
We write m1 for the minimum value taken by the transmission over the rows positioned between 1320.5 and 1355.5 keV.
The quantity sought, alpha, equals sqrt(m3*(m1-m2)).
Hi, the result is 2.3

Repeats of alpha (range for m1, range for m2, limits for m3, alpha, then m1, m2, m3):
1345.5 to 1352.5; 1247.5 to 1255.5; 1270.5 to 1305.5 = 5.9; 31.47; 28.05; 10.1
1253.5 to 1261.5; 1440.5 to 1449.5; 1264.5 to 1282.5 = 6.5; 28.75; 23.76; 8.3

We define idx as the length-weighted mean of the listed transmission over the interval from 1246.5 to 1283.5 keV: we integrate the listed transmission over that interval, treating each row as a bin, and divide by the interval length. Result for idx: 32.4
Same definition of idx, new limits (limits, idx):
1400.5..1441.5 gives 26.1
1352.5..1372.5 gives 32.9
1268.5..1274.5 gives 31.7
